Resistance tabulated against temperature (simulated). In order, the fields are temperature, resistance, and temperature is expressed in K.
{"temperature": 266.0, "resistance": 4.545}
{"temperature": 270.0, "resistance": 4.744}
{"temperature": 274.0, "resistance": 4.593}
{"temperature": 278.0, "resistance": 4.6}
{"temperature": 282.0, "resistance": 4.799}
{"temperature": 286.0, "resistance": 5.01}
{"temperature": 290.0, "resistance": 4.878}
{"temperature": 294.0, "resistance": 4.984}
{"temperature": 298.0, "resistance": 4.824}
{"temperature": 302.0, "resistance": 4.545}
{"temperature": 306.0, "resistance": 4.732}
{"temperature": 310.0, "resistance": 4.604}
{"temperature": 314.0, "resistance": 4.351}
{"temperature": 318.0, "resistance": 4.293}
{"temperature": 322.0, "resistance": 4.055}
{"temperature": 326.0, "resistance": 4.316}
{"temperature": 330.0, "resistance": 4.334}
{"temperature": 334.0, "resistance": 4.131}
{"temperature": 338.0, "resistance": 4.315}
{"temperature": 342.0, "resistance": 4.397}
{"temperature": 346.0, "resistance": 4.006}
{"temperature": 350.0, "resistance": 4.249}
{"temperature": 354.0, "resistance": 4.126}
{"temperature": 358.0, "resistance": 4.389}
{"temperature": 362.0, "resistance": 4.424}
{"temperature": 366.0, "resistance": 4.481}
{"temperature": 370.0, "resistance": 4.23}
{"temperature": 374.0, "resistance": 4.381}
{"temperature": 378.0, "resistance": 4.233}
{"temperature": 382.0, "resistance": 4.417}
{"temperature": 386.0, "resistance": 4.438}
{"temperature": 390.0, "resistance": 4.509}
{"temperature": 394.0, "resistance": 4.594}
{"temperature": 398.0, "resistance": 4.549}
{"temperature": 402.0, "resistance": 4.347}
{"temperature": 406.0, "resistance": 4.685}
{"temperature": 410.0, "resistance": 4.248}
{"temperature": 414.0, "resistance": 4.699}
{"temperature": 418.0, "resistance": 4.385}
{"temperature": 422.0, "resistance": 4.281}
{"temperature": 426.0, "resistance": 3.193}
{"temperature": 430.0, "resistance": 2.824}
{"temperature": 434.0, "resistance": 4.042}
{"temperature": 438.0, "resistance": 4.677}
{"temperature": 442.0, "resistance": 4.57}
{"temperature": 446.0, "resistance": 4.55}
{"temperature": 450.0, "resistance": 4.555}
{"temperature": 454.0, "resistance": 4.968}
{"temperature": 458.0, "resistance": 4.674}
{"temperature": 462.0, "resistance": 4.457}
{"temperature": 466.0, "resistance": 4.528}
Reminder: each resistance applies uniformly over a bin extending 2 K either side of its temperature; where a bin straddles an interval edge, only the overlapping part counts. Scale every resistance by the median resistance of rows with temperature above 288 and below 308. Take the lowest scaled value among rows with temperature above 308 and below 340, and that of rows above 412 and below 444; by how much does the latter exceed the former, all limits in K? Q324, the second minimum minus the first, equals -0.26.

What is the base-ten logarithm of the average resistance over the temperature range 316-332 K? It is 0.628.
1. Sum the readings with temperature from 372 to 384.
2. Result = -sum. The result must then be -13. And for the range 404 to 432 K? -28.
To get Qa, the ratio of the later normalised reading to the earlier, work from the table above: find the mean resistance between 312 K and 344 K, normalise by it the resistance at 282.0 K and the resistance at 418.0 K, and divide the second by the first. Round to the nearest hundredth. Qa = 0.91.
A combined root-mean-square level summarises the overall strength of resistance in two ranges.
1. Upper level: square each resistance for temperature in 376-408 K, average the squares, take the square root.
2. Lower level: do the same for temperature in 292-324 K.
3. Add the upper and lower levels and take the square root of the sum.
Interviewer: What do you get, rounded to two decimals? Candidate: 3.01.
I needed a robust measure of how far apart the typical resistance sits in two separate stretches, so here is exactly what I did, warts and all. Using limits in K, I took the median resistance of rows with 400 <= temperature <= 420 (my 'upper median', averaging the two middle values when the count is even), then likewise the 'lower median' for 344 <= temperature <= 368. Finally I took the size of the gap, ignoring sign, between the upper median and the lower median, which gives 0.07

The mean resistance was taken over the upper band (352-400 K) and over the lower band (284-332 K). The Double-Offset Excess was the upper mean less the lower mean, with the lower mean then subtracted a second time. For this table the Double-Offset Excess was -4.76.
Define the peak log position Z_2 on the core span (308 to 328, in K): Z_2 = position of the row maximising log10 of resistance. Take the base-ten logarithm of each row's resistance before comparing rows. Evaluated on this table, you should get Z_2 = 310.0 K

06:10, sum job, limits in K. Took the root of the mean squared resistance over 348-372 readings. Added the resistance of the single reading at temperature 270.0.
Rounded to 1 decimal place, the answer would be 9.1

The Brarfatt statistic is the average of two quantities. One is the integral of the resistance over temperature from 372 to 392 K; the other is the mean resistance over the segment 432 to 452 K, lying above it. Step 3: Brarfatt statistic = 46.2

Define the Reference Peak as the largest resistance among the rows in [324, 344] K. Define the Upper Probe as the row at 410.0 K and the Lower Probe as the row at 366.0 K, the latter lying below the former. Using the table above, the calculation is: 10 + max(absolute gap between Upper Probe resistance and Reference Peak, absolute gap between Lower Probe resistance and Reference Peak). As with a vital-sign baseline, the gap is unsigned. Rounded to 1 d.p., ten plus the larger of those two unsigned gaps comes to 10.1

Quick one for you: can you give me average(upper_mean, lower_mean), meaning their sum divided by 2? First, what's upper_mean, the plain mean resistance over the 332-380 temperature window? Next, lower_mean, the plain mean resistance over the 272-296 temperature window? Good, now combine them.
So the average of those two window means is 4.55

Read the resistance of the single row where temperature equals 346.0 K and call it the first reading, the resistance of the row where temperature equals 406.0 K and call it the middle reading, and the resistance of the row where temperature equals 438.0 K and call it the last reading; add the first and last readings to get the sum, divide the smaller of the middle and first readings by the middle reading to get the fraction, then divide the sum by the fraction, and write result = 10.2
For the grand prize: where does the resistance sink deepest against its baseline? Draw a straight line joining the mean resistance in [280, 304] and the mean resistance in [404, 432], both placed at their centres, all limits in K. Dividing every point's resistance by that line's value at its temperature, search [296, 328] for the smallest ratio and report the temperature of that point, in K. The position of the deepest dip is 322.0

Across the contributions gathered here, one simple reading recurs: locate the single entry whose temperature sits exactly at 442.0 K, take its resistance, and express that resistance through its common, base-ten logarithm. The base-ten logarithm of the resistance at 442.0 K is 0.660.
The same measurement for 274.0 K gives 0.662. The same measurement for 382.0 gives 0.645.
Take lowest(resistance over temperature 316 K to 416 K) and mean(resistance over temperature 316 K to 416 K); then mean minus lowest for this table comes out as 0.35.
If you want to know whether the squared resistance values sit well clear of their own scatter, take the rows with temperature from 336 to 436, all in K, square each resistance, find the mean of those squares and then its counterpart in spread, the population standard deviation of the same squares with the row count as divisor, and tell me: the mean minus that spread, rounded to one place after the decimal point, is 15.2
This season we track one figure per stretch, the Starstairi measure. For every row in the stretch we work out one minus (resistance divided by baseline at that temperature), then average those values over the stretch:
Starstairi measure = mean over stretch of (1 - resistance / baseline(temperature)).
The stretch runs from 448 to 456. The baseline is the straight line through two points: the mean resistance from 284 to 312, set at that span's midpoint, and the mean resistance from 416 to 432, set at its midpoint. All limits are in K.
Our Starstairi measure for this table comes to -0.39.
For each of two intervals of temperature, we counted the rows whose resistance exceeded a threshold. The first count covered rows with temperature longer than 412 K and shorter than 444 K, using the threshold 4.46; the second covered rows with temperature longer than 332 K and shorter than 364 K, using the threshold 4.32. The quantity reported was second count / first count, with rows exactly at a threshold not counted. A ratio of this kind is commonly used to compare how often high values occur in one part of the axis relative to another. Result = 1.0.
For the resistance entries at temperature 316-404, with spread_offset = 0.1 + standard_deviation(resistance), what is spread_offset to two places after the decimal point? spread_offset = 0.25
